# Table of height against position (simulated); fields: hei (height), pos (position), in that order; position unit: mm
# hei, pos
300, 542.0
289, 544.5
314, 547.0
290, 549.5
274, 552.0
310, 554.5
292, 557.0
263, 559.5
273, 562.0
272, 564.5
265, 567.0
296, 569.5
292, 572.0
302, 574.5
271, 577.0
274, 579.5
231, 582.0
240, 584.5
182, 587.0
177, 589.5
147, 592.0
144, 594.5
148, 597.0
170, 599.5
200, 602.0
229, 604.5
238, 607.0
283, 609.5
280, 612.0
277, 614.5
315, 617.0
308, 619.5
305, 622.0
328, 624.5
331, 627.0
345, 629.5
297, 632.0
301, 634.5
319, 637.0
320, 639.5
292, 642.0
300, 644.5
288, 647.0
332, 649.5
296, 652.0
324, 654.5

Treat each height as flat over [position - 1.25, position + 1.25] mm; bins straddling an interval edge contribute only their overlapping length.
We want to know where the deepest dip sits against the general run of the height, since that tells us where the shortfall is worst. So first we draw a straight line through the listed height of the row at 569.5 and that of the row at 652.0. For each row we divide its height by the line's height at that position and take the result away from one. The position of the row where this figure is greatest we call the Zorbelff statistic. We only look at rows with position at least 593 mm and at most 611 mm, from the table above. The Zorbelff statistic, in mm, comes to 594.5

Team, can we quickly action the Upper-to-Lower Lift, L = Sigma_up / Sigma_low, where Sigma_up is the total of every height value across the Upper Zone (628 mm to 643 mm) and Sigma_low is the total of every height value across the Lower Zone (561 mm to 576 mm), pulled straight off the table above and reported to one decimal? 1.1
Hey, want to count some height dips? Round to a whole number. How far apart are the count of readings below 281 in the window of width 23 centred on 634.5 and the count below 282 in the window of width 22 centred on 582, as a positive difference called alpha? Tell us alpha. 7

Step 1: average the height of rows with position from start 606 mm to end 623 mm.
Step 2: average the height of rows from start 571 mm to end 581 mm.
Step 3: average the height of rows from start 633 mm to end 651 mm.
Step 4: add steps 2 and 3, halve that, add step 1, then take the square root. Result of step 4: 24.1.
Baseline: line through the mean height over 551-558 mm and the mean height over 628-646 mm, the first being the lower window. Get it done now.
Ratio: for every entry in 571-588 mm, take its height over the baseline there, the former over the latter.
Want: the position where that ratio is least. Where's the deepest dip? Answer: 587.0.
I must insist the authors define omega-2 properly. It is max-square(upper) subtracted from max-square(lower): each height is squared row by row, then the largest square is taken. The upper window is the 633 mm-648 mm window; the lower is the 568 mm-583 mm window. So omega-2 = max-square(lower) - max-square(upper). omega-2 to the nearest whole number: -11196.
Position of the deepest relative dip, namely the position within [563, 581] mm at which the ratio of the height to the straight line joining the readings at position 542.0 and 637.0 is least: 567.0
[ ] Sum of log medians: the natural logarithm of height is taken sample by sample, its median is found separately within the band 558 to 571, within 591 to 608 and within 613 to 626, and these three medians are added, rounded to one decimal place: 16.5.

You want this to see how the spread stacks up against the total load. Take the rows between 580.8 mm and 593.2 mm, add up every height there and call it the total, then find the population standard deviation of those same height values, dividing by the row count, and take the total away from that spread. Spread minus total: -942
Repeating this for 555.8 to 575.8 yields -2241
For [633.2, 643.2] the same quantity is -1220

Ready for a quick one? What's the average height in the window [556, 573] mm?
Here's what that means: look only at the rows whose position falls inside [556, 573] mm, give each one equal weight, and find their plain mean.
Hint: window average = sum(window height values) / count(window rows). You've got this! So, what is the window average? 279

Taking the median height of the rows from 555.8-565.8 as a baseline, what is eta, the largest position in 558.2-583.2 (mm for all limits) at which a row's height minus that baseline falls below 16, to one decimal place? 582.0 mm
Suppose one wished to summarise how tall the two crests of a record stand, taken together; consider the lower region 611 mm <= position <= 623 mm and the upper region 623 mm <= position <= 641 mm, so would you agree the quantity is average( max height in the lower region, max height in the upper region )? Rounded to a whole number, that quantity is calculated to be 330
